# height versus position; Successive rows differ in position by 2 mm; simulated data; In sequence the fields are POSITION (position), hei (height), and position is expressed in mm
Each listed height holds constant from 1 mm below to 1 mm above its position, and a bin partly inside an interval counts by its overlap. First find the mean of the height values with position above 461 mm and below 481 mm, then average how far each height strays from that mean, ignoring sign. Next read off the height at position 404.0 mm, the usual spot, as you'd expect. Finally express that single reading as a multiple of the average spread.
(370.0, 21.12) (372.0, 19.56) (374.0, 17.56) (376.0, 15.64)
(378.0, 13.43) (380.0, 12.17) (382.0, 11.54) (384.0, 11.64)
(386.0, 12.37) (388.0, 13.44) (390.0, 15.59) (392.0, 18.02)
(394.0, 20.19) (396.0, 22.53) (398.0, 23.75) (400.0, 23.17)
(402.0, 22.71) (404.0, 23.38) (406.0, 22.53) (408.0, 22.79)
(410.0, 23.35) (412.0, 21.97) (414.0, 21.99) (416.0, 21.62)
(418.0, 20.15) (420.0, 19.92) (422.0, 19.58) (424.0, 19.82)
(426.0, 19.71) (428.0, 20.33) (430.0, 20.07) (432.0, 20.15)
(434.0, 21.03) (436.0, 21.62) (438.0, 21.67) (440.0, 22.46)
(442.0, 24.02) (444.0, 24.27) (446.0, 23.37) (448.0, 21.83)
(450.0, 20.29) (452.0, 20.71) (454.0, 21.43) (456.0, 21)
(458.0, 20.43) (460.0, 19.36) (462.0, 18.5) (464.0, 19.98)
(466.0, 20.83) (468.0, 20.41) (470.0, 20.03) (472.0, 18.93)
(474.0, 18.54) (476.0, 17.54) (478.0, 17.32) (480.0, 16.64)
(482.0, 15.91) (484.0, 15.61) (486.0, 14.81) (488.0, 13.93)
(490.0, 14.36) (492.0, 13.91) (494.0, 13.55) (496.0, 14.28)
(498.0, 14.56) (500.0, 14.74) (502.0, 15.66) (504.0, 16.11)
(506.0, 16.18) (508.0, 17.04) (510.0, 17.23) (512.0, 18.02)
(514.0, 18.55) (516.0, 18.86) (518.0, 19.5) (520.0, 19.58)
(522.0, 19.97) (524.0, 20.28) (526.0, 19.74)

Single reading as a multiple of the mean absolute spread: 20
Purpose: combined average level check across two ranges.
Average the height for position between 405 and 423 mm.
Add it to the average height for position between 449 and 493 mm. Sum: 40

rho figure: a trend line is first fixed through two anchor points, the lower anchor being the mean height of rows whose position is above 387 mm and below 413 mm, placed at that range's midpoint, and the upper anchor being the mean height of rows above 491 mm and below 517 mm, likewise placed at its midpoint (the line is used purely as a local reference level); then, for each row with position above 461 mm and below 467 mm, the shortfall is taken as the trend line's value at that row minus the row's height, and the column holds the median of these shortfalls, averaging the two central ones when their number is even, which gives -2.0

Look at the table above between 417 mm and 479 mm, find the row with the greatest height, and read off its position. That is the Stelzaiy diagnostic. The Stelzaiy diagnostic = 444.0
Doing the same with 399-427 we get 404.0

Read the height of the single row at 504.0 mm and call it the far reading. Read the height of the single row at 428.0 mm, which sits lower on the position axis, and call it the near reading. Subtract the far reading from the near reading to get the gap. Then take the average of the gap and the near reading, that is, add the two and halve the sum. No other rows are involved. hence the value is 12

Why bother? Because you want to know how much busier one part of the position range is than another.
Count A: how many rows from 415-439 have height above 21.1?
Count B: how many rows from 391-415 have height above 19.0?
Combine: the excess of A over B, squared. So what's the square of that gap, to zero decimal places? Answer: 64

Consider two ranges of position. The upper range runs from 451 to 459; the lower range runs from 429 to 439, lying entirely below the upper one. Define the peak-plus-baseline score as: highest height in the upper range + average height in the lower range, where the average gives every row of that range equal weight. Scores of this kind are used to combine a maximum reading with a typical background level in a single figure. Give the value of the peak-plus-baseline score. 42.3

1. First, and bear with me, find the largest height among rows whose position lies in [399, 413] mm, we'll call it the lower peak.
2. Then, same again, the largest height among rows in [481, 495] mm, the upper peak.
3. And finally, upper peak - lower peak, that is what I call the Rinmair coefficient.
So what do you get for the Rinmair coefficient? -7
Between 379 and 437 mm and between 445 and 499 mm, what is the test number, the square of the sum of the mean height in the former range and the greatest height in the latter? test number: 1843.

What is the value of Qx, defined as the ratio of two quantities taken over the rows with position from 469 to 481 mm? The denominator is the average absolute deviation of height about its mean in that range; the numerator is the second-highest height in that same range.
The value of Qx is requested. 19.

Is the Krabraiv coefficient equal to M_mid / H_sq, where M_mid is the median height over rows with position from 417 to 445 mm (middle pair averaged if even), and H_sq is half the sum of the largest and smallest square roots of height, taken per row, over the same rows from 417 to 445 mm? 4.33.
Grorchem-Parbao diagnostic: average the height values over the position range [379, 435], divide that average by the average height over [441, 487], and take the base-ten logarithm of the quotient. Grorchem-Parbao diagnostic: 0.00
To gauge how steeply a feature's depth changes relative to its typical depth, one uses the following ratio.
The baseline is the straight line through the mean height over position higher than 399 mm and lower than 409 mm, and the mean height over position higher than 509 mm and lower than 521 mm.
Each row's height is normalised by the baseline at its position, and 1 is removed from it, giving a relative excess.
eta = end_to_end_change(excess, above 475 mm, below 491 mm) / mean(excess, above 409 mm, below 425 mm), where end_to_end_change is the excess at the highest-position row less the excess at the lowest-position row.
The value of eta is 2.3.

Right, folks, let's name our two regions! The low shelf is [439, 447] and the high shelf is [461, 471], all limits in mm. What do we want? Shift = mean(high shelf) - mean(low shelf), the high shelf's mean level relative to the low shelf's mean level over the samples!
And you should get -3.6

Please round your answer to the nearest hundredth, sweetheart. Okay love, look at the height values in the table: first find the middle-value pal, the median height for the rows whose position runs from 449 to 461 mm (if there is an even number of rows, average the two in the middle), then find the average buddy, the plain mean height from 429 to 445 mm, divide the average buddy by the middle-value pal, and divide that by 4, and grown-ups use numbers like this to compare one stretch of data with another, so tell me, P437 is 0.27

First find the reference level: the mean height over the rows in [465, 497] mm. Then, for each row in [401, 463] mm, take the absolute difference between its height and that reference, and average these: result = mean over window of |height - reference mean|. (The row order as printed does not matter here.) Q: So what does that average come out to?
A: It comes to 5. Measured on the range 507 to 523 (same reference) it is 2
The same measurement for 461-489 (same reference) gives 2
